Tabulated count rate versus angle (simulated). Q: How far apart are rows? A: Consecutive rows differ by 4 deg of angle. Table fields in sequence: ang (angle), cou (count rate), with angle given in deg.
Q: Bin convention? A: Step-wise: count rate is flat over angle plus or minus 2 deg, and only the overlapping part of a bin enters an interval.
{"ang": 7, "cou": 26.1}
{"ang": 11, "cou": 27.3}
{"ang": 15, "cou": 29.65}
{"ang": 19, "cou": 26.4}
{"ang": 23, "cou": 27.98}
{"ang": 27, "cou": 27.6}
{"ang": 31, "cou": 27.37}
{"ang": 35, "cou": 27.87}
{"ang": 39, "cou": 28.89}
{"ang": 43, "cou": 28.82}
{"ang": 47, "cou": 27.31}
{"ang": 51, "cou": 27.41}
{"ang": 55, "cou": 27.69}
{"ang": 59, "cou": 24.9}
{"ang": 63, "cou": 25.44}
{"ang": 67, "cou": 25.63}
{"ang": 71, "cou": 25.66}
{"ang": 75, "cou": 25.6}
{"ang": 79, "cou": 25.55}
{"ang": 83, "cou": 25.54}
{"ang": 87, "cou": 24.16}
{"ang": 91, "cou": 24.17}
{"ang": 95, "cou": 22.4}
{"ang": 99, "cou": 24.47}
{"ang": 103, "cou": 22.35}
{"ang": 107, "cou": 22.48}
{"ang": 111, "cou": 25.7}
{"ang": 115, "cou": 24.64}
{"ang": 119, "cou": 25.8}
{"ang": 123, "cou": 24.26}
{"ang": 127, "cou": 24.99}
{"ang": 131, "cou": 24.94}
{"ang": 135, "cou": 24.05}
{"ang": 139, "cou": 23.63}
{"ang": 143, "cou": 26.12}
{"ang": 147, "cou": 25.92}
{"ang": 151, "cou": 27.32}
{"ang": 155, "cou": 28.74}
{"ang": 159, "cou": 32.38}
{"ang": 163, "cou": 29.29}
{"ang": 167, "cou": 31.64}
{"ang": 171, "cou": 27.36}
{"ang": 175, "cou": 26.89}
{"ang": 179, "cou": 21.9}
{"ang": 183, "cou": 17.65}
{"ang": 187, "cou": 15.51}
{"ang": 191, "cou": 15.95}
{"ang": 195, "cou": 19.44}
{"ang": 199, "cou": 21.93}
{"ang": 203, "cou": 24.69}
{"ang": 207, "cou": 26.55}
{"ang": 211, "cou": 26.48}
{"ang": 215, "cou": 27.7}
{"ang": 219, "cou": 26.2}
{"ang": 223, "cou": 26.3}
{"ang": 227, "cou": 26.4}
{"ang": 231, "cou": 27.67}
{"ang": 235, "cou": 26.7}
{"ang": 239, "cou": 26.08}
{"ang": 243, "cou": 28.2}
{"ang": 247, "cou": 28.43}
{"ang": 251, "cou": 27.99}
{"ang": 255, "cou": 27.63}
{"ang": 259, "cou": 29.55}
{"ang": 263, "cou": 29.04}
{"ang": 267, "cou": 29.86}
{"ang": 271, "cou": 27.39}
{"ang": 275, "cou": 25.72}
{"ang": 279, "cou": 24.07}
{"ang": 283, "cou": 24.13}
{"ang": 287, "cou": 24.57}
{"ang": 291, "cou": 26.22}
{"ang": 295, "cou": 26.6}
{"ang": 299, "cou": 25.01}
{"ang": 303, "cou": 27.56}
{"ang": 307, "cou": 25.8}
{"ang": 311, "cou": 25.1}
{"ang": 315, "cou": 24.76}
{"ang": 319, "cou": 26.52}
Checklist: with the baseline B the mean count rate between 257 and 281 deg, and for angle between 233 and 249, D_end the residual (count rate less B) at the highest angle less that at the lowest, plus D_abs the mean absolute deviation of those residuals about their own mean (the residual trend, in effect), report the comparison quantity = 3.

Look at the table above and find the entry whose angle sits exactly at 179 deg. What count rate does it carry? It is 21.9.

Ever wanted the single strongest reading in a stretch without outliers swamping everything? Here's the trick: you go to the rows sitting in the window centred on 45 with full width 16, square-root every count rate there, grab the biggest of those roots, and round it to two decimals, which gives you 5.37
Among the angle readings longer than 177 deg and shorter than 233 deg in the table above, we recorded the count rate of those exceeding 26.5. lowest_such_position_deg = 207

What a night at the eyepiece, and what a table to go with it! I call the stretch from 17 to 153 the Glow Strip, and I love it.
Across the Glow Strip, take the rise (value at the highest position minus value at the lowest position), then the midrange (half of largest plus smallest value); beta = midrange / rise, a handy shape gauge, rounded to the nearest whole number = 28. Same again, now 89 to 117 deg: 51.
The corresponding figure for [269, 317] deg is -10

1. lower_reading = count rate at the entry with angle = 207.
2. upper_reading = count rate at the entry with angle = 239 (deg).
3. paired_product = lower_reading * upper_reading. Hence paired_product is 692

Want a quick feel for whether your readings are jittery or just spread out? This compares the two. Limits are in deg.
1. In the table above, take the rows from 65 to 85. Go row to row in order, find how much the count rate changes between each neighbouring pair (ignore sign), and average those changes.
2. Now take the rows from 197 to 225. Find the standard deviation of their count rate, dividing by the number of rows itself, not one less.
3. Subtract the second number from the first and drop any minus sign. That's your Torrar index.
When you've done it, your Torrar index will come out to 1.7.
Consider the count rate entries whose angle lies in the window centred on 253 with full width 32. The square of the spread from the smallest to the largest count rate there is 14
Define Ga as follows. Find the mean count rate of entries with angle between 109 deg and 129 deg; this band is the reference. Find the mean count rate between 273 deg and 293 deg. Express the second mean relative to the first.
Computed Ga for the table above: 0.99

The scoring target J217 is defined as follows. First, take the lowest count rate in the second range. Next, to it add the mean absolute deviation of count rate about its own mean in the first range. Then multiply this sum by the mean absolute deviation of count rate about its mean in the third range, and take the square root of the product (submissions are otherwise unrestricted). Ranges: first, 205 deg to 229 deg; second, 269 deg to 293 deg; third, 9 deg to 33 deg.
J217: 4.2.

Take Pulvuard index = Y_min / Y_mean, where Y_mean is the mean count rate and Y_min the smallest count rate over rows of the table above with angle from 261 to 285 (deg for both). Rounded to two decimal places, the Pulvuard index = 0.90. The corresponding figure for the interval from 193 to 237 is 0.76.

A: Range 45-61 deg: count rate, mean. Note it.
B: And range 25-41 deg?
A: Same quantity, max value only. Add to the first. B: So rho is 55.7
